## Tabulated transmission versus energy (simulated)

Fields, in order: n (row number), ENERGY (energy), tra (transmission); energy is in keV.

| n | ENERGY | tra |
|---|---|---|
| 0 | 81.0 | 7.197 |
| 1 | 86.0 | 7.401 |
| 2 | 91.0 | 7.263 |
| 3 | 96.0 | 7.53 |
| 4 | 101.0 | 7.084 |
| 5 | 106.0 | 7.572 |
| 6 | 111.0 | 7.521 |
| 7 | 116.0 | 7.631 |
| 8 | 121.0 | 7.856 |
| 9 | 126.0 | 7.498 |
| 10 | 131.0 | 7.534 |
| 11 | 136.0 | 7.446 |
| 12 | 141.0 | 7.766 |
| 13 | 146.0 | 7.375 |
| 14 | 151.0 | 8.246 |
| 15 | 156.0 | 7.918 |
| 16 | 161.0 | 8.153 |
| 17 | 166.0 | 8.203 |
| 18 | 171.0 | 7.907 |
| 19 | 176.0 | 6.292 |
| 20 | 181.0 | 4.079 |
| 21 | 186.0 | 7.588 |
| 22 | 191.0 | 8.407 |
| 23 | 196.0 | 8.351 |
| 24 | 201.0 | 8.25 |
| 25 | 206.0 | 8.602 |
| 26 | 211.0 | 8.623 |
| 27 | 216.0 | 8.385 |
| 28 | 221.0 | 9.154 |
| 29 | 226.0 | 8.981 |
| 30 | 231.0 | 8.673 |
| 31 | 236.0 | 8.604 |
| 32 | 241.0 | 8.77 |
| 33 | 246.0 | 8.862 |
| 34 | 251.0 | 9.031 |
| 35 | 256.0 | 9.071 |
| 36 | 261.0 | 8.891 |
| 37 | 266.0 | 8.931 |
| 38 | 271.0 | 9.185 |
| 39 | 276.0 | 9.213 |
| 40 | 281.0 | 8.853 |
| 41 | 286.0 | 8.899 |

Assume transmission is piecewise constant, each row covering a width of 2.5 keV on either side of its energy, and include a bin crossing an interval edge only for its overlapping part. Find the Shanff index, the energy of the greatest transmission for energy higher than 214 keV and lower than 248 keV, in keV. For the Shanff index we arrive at 221.0 keV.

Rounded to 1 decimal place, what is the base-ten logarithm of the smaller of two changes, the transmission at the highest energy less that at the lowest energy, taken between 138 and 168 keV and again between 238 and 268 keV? -0.8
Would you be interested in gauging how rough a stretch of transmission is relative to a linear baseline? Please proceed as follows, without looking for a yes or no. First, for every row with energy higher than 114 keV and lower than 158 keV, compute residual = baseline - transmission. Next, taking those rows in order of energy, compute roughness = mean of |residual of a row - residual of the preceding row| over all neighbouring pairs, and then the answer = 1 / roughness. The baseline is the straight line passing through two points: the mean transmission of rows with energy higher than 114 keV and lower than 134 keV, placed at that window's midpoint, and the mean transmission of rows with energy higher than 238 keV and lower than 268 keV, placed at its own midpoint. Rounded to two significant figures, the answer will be 3.0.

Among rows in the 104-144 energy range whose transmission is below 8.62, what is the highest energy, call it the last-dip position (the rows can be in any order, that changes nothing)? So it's 141.0 keV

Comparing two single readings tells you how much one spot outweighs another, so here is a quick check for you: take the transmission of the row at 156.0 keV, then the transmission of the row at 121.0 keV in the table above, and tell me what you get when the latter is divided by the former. 0.99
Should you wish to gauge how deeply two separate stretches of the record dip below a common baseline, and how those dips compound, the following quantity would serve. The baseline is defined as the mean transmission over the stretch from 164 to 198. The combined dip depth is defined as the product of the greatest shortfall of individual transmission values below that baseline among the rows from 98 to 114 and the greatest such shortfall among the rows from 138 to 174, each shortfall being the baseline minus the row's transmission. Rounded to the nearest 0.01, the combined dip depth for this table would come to -0.02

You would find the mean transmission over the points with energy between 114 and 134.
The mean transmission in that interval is 7.6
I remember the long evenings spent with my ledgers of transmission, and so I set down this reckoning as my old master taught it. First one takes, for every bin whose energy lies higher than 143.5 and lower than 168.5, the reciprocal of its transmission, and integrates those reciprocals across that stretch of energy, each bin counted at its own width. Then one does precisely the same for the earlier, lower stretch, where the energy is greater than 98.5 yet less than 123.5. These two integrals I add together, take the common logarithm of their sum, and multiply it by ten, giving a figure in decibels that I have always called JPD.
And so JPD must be 8.10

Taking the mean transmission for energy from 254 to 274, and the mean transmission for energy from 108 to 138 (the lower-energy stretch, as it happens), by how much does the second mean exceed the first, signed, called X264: -1.4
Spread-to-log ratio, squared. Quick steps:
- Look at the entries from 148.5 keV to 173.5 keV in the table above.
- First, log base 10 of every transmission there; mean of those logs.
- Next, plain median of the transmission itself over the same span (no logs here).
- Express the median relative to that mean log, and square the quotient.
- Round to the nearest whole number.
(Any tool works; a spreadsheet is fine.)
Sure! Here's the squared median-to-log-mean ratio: 81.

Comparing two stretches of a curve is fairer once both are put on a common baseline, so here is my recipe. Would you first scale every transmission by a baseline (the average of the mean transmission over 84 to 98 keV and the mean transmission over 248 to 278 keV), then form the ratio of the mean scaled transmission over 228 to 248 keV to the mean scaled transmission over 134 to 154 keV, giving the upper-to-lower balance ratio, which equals 1.13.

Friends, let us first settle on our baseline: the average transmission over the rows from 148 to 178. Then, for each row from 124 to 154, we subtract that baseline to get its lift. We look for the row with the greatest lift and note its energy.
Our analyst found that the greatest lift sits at 151.0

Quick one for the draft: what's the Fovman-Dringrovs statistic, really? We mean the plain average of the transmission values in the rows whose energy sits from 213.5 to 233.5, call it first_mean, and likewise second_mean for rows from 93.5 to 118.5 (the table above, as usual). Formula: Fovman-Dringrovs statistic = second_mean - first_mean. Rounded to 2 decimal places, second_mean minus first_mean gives -1.33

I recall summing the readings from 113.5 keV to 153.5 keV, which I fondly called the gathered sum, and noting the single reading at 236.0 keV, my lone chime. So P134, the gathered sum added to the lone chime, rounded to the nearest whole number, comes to 70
